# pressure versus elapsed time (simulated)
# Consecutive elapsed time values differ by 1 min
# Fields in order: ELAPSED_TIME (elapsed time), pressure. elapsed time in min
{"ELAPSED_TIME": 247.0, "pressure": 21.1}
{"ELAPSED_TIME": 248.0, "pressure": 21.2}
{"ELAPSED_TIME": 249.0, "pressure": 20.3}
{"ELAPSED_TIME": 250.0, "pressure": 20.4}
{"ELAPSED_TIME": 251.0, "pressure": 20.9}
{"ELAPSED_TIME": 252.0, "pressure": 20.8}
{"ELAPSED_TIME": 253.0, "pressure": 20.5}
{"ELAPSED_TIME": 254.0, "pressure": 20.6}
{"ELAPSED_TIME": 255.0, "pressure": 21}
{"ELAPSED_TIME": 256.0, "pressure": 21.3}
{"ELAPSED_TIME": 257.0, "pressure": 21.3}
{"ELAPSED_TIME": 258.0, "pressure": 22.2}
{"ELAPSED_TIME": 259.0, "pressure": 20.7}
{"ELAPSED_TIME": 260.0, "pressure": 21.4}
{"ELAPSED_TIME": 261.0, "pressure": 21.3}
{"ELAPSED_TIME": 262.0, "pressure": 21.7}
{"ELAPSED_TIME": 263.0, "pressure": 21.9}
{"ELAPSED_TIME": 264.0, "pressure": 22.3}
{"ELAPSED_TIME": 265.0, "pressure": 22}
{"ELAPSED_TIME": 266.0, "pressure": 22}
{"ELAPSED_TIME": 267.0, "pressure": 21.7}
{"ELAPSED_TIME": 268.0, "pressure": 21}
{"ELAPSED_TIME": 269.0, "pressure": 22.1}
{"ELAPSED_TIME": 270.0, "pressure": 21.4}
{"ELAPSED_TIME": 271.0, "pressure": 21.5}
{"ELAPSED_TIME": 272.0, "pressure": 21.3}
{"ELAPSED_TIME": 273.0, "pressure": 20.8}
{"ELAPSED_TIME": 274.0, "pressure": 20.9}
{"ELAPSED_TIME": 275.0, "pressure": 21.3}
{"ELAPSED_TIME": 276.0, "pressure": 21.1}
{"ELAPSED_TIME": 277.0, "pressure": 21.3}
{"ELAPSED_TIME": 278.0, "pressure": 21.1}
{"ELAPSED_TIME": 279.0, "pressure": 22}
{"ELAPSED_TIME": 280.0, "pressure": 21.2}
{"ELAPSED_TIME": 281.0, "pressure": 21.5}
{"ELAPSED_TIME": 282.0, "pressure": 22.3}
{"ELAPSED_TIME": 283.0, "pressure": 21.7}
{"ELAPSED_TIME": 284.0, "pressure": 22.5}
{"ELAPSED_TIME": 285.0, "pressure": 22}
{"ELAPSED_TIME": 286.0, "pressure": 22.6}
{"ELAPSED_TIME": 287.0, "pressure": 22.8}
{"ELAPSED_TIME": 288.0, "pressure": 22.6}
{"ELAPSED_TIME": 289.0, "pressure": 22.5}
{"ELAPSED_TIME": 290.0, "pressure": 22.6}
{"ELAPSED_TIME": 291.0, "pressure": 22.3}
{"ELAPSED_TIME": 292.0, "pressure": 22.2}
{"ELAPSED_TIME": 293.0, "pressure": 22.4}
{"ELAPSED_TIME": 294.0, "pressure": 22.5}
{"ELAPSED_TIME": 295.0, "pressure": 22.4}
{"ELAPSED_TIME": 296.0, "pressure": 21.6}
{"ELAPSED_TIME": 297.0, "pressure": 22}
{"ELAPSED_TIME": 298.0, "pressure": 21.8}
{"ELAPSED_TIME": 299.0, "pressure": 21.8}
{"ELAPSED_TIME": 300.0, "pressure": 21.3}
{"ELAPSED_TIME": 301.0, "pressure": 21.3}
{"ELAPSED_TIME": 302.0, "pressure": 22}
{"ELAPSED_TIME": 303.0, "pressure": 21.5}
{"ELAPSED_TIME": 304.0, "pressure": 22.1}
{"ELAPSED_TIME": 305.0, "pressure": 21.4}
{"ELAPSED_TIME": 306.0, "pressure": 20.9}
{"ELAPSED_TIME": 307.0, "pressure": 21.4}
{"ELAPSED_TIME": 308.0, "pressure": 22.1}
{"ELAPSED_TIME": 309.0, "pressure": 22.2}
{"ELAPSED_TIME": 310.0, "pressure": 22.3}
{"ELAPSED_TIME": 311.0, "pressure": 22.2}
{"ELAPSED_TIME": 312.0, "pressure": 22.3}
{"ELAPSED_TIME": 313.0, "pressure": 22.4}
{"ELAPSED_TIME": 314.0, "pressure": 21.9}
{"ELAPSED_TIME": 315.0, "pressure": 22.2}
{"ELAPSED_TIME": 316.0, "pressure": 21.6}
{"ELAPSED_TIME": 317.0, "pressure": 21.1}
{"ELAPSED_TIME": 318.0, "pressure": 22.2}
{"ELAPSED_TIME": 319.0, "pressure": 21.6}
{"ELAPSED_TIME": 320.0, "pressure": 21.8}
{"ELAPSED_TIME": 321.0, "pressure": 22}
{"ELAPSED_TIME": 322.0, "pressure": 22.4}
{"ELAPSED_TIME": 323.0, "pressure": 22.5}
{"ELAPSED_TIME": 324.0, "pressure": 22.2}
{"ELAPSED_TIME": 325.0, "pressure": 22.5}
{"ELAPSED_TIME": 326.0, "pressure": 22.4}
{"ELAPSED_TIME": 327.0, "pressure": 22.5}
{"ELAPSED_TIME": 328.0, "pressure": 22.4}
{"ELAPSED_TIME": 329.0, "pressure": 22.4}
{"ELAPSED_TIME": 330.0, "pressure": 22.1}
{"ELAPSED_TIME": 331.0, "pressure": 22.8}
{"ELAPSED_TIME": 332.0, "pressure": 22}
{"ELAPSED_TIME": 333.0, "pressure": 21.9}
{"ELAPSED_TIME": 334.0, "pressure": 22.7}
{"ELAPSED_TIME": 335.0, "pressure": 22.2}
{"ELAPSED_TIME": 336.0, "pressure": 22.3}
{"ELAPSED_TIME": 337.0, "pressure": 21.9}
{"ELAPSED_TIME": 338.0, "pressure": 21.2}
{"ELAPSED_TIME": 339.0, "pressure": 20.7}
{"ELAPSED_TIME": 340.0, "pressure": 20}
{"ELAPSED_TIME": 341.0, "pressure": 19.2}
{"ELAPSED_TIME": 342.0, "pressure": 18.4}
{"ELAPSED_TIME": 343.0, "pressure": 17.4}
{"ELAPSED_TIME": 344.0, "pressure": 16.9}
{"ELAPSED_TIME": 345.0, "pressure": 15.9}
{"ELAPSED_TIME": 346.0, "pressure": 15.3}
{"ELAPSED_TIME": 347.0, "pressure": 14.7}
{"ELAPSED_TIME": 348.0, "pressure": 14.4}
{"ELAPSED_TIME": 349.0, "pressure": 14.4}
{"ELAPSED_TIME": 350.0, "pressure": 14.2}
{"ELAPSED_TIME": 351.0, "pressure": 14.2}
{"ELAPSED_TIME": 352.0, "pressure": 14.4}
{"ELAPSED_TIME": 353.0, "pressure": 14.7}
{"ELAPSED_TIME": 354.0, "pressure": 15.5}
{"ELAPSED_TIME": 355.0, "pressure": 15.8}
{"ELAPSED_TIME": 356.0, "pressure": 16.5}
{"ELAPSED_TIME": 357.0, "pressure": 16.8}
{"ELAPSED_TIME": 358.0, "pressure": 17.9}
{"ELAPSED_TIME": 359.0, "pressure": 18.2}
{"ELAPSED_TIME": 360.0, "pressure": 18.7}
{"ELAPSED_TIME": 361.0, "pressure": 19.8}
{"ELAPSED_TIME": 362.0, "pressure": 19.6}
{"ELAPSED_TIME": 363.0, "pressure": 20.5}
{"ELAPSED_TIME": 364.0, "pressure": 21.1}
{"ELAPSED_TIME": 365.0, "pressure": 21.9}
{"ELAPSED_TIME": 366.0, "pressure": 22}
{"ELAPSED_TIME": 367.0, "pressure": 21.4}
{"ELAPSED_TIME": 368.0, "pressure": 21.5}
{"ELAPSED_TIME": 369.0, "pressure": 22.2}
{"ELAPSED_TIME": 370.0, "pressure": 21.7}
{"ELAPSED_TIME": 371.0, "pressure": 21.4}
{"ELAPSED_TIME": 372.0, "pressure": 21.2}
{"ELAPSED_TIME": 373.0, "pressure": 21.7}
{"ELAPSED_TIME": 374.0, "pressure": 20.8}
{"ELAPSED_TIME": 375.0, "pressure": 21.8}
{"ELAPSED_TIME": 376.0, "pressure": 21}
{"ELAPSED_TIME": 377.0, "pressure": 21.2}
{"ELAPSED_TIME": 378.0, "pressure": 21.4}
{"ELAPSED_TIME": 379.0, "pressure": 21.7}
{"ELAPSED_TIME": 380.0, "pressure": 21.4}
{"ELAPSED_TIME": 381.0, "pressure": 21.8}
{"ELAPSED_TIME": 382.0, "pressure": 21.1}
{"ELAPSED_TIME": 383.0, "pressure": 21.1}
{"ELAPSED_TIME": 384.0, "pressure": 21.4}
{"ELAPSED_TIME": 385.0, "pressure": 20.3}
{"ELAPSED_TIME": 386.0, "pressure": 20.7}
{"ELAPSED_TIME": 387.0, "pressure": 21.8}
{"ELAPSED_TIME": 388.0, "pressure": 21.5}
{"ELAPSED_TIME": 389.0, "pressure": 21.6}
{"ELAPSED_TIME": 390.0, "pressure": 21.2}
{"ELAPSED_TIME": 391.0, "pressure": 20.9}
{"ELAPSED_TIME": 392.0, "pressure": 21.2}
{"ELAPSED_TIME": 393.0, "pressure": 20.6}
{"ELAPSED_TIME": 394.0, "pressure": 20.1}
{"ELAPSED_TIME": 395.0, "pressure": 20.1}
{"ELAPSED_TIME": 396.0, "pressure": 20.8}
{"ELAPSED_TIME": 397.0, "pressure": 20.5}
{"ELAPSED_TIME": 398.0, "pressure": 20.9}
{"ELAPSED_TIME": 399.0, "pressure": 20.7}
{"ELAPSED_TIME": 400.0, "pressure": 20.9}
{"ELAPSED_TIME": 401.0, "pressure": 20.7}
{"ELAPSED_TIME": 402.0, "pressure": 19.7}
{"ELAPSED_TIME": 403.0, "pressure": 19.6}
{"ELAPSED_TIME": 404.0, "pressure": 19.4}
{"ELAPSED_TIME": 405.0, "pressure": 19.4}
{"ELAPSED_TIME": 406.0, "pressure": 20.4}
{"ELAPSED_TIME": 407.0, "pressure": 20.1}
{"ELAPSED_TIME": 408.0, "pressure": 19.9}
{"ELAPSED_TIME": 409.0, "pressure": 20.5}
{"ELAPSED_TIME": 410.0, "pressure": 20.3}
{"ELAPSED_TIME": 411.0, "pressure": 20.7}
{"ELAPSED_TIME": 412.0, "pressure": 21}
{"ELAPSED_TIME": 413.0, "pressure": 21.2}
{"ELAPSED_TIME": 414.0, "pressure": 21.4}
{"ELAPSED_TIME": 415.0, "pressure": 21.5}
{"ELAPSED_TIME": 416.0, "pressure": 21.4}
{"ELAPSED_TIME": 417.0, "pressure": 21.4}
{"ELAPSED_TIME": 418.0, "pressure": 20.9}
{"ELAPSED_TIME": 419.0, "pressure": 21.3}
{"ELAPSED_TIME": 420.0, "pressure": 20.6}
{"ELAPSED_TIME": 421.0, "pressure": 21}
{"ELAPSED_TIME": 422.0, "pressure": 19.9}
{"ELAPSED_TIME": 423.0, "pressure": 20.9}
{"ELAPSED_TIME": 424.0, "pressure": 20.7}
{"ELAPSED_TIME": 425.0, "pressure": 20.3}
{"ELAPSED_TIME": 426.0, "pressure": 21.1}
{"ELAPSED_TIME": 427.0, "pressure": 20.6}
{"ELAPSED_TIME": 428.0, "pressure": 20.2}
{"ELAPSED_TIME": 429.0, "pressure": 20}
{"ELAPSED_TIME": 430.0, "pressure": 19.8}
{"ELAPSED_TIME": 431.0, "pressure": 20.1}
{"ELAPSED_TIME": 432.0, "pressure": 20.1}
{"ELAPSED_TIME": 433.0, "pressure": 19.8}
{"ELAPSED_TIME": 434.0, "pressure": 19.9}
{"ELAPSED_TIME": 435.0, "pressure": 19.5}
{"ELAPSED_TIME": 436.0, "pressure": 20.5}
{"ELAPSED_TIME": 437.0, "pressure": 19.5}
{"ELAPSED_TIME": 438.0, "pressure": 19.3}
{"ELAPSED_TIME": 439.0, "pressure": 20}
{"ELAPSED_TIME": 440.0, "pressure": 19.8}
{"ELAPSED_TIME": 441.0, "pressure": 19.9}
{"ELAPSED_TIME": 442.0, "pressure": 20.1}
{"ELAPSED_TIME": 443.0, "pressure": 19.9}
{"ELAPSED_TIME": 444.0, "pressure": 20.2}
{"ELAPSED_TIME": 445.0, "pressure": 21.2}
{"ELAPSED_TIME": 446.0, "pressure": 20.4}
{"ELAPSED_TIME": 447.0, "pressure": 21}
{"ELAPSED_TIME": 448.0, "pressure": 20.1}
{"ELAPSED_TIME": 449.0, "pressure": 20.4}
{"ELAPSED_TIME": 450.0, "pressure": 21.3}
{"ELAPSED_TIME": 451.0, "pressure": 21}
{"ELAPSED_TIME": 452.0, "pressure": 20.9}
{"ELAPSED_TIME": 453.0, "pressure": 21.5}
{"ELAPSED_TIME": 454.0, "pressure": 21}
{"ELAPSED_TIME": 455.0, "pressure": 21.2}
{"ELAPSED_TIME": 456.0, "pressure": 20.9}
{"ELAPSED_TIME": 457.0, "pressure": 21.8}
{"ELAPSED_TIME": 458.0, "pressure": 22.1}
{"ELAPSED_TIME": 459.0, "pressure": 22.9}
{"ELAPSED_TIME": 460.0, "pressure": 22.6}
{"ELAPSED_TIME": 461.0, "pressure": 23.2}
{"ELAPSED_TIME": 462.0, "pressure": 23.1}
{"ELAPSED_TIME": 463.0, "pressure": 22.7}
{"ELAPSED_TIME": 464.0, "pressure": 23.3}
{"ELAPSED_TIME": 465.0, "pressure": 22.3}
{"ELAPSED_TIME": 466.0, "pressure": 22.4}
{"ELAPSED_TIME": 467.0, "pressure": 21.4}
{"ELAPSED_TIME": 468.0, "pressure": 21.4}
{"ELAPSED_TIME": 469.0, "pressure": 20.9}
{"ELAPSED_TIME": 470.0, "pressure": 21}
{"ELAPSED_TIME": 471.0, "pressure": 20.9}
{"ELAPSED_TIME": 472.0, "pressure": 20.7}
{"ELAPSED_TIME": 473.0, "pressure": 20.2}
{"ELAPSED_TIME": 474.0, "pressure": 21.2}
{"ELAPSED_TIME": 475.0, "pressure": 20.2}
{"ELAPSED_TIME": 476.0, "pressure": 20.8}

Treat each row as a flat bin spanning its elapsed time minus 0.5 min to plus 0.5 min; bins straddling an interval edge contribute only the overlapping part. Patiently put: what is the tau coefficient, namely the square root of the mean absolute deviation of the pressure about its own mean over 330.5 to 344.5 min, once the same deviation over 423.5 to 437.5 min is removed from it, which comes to 1.1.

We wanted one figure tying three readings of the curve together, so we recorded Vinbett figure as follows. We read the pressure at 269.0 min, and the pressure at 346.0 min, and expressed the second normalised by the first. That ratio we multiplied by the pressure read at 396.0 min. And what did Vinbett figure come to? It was 14.4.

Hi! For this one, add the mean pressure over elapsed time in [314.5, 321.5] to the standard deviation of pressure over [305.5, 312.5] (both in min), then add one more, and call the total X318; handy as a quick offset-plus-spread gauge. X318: 23.3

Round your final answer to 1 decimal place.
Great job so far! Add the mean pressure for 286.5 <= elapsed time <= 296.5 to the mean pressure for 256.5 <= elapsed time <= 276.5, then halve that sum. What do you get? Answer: 21.9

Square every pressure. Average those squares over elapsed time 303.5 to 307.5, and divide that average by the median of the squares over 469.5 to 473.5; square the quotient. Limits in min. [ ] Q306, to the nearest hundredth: 1.13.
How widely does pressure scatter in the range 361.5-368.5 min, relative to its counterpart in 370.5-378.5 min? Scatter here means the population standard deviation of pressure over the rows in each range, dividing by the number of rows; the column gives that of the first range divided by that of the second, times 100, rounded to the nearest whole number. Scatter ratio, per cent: 250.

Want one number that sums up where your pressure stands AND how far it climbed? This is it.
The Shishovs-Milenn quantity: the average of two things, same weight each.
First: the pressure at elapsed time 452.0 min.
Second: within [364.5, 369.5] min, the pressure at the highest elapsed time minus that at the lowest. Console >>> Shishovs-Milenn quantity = 10.6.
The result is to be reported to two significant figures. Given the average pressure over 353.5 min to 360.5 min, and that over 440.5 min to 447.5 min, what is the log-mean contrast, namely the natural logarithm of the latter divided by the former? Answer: 0.18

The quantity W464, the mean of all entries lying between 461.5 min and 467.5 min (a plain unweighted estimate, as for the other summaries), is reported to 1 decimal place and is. 22.5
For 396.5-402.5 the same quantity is 20.6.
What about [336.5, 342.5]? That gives 20.2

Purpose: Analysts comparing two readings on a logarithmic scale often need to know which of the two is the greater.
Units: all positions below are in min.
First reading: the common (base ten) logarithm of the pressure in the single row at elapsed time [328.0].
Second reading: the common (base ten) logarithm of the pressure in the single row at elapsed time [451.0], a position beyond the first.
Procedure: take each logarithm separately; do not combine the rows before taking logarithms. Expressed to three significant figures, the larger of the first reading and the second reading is 1.35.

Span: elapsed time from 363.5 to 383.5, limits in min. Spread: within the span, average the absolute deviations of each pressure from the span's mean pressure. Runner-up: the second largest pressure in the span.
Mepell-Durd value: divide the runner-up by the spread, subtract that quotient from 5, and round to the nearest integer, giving -67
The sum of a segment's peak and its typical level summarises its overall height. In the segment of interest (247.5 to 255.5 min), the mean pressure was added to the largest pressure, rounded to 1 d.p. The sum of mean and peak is 41.9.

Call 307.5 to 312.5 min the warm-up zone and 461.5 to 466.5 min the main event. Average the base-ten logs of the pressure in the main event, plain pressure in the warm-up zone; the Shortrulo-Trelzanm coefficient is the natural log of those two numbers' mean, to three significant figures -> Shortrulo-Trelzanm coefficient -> 2.47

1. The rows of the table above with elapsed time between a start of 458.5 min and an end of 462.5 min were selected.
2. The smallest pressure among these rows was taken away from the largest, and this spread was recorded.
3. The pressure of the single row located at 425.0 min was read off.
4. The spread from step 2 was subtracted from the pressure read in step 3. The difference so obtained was 19.7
